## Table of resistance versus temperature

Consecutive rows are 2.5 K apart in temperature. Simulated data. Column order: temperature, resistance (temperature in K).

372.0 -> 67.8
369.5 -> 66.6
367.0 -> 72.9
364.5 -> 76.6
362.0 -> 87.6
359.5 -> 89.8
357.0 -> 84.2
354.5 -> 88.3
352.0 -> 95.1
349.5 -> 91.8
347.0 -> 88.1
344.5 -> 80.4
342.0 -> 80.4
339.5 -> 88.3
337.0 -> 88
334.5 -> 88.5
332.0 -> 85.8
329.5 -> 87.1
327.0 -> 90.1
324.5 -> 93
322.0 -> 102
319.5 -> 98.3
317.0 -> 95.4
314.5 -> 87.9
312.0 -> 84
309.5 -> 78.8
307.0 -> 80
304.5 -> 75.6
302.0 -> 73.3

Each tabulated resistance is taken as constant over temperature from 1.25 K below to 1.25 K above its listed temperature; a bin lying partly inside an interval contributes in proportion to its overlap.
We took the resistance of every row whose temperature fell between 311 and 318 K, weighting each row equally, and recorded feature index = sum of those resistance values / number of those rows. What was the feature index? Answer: 89.1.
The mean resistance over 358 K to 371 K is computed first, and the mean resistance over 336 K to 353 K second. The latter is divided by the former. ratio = 1.11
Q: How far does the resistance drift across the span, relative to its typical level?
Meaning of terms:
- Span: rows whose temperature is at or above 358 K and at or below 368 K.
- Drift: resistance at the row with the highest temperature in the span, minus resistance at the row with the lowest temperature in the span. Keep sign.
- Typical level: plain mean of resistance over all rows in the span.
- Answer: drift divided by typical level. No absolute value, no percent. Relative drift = -0.21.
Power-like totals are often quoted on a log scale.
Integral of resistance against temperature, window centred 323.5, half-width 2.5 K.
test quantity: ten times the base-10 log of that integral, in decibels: 26.9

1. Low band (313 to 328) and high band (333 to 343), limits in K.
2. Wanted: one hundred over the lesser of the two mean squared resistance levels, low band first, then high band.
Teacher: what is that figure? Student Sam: 0.0134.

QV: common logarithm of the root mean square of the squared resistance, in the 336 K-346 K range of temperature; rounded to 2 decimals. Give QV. 3.85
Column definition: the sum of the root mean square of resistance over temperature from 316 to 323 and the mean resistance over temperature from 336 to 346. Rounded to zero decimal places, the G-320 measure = 183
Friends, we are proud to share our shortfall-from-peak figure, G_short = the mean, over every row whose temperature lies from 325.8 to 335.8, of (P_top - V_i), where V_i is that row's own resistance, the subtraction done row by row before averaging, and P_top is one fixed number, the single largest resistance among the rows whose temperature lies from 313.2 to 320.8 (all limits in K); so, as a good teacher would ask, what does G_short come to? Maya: 10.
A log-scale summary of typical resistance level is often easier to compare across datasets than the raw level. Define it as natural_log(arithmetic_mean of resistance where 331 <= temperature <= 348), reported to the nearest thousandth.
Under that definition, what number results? 4.450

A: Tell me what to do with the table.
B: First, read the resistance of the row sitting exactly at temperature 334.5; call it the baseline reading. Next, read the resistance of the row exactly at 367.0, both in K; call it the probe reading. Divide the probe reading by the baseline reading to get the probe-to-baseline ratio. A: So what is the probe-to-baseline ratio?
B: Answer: 0.82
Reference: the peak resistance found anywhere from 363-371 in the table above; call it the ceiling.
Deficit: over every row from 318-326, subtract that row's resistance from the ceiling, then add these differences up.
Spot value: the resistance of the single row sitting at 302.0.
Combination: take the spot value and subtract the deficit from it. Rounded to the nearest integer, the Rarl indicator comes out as 137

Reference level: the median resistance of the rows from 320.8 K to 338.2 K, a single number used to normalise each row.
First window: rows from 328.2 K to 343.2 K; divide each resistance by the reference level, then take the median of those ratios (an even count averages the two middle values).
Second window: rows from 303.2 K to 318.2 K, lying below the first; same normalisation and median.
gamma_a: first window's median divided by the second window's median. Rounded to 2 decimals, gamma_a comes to 1.07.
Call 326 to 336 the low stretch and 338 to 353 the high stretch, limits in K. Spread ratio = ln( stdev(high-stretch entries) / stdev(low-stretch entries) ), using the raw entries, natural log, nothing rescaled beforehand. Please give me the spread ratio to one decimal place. 1.2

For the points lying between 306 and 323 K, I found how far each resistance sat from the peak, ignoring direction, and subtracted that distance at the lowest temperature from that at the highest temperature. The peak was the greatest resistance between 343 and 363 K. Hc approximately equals -8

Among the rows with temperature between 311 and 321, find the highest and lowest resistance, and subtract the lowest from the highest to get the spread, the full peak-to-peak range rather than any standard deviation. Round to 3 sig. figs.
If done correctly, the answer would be 14.3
